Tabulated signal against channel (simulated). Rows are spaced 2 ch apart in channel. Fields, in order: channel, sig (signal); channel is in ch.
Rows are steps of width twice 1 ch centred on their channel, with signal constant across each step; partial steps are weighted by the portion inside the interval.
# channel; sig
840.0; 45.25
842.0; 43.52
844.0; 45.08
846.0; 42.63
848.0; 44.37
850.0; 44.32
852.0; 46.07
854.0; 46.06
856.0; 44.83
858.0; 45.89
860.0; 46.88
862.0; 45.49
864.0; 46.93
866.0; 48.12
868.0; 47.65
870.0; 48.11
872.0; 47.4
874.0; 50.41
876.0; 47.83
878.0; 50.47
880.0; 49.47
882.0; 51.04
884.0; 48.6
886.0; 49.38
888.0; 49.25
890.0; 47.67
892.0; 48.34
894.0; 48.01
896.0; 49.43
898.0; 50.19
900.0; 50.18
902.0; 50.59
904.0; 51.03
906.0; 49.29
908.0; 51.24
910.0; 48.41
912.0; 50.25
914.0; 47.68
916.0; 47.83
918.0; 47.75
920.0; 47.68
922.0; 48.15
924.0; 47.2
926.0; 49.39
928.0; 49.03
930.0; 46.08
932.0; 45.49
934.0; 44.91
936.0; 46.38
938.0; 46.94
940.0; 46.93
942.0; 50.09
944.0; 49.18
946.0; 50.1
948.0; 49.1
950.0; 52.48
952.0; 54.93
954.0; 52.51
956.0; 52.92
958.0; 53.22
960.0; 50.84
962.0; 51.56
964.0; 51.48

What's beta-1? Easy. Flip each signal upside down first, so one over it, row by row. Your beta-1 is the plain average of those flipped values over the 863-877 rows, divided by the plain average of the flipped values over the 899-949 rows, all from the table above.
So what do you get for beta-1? 1.01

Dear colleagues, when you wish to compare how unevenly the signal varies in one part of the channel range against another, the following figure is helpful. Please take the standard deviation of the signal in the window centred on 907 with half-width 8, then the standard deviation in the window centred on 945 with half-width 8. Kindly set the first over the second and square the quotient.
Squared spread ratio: 0.22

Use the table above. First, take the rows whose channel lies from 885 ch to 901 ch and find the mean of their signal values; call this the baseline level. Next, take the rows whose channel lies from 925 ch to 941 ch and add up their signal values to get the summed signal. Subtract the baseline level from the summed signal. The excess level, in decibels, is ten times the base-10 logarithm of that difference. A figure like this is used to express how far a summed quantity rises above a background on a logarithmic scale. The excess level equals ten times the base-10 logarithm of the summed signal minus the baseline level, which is 25.13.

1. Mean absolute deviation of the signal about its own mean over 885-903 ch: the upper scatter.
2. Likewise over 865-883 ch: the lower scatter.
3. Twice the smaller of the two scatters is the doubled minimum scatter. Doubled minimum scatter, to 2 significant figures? 1.6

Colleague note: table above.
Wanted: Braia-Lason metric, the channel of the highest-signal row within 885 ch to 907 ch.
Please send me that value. 904.0 ch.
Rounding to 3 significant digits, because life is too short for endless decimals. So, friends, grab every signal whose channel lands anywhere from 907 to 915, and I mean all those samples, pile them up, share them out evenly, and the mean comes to 49.4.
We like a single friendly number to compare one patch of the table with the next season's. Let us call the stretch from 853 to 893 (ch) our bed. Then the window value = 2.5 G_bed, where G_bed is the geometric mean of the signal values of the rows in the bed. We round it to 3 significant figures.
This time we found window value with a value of 120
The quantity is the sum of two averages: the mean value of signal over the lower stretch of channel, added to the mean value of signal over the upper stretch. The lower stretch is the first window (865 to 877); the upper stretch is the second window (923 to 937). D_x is 95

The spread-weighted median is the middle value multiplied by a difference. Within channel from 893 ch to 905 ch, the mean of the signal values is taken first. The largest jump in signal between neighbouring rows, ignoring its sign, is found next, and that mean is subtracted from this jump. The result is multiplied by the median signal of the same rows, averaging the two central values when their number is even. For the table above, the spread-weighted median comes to -2433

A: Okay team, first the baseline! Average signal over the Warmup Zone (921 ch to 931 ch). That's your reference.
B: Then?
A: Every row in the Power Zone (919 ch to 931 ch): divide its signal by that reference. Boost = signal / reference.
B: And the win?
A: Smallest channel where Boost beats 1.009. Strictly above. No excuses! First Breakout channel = 926.0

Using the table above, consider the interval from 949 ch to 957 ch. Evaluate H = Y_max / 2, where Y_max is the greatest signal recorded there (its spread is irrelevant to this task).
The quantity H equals 27.5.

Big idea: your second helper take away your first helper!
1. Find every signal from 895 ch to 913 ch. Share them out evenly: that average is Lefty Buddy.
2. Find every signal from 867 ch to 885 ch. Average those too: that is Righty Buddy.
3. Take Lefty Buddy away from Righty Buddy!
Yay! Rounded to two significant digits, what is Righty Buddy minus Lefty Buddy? -1.1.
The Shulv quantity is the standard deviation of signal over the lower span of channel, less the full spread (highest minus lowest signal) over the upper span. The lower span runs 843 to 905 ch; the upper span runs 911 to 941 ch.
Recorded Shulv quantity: -3.1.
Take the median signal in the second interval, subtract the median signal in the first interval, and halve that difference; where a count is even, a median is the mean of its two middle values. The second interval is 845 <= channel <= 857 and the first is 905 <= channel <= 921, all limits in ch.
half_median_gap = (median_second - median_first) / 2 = -1.8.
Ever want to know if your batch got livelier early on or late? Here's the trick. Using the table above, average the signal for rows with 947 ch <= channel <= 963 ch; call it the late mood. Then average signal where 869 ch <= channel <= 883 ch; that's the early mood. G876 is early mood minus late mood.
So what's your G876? -2.9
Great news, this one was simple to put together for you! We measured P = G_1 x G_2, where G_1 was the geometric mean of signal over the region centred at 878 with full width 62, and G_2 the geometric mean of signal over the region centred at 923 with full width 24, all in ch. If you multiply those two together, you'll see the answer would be 2293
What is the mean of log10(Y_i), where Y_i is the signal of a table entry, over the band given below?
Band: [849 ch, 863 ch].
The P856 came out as 1.66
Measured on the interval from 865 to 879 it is 1.69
